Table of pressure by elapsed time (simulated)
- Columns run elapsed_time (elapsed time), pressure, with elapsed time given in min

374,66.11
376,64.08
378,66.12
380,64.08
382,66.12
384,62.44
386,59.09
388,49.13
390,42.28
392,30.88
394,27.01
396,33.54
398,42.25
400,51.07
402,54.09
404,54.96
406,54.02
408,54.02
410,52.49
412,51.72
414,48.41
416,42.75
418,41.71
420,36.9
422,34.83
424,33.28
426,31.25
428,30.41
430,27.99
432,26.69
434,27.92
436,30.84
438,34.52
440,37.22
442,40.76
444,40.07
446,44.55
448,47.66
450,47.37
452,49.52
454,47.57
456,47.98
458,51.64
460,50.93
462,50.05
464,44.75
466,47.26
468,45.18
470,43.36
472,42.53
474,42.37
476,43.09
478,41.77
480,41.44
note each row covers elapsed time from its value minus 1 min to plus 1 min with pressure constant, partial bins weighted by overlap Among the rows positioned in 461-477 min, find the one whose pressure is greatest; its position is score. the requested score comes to 462 min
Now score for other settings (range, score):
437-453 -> 452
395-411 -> 404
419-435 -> 420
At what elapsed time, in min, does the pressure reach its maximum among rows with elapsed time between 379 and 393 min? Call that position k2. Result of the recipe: 382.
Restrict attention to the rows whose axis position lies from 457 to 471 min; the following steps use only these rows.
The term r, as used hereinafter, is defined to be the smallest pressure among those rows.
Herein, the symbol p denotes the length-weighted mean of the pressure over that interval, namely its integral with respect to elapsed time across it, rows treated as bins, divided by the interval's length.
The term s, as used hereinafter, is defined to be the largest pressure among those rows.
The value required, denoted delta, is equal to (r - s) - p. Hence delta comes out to -56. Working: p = 48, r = 43.36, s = 51.64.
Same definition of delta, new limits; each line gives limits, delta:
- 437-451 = -55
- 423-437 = -36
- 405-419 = -62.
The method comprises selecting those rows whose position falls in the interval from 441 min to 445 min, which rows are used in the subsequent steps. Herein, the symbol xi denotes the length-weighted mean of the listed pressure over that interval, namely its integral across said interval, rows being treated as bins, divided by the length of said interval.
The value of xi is 40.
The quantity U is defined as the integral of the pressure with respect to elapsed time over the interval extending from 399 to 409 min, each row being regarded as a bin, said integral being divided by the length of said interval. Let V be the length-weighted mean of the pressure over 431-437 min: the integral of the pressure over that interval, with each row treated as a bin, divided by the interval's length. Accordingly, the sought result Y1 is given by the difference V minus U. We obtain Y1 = -25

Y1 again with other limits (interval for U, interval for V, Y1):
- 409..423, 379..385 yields 20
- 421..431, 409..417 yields 17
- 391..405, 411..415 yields 8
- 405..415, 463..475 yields -8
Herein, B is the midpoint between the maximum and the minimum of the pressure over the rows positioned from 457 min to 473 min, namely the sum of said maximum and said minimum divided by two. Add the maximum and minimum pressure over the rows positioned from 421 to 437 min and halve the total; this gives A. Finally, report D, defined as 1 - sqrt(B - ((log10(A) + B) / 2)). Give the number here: -3.8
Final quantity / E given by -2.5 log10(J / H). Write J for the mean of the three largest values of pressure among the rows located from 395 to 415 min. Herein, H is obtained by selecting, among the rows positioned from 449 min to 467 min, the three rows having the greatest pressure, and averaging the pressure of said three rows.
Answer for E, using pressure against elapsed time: -0.07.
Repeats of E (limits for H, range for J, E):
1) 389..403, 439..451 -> 0.06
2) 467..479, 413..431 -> -0.01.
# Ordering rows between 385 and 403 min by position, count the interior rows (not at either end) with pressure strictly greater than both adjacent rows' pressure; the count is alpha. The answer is 0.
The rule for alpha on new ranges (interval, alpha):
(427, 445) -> 1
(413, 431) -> 0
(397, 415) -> 1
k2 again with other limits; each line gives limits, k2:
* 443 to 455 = 452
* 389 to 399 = 390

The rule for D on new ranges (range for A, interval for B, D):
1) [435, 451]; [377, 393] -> -3.8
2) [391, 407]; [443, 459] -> -3.7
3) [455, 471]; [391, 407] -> -3.4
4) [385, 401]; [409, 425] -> -3.5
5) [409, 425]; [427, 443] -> -3.0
